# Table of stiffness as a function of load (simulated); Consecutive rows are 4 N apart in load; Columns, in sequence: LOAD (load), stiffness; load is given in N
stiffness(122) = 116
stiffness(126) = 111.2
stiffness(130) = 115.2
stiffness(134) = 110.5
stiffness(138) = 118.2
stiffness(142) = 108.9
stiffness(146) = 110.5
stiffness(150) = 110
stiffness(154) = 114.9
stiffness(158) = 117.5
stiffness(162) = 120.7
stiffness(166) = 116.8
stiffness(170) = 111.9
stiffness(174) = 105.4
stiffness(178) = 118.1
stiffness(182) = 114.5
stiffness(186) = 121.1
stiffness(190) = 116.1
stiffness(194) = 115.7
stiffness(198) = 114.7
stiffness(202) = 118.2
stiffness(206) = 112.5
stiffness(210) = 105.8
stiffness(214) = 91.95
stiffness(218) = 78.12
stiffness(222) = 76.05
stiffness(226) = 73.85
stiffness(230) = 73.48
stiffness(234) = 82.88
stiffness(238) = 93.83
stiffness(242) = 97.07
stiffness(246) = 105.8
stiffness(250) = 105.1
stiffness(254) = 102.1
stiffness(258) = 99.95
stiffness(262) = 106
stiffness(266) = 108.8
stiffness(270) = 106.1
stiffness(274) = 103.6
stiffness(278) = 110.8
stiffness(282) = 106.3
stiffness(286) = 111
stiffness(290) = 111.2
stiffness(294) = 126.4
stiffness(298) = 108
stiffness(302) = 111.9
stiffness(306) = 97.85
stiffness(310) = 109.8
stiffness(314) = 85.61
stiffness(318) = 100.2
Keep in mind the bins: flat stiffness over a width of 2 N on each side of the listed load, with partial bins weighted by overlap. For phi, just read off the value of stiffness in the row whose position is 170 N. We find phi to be 111.9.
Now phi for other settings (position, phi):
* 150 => 110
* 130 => 115.2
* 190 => 116.1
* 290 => 111.2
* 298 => 108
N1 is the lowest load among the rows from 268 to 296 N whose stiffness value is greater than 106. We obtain 270 N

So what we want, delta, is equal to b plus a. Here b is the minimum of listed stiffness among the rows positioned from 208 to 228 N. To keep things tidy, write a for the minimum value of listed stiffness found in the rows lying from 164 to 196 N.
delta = 179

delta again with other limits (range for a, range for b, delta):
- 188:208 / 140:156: 221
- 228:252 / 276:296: 180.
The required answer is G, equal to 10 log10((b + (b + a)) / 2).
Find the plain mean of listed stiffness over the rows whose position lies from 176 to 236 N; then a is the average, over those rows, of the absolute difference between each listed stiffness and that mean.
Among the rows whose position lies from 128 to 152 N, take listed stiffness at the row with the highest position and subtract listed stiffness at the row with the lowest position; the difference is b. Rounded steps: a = 17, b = -5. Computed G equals 5.3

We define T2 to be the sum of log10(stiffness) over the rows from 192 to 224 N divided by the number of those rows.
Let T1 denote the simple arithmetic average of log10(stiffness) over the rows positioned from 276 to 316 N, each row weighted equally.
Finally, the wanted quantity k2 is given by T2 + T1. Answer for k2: 4.03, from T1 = 2.03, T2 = 2.00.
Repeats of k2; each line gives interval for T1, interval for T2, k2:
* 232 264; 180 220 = 4.03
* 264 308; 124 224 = 4.08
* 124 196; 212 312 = 4.05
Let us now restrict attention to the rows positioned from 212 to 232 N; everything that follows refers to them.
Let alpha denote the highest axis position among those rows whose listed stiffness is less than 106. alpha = 230 N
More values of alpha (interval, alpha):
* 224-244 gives 242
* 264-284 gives 274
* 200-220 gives 218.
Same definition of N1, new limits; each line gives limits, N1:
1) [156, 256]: 158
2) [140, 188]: 142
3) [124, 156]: 126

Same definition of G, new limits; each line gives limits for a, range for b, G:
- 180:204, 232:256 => 13.1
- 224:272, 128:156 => 6.8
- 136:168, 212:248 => 12.0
